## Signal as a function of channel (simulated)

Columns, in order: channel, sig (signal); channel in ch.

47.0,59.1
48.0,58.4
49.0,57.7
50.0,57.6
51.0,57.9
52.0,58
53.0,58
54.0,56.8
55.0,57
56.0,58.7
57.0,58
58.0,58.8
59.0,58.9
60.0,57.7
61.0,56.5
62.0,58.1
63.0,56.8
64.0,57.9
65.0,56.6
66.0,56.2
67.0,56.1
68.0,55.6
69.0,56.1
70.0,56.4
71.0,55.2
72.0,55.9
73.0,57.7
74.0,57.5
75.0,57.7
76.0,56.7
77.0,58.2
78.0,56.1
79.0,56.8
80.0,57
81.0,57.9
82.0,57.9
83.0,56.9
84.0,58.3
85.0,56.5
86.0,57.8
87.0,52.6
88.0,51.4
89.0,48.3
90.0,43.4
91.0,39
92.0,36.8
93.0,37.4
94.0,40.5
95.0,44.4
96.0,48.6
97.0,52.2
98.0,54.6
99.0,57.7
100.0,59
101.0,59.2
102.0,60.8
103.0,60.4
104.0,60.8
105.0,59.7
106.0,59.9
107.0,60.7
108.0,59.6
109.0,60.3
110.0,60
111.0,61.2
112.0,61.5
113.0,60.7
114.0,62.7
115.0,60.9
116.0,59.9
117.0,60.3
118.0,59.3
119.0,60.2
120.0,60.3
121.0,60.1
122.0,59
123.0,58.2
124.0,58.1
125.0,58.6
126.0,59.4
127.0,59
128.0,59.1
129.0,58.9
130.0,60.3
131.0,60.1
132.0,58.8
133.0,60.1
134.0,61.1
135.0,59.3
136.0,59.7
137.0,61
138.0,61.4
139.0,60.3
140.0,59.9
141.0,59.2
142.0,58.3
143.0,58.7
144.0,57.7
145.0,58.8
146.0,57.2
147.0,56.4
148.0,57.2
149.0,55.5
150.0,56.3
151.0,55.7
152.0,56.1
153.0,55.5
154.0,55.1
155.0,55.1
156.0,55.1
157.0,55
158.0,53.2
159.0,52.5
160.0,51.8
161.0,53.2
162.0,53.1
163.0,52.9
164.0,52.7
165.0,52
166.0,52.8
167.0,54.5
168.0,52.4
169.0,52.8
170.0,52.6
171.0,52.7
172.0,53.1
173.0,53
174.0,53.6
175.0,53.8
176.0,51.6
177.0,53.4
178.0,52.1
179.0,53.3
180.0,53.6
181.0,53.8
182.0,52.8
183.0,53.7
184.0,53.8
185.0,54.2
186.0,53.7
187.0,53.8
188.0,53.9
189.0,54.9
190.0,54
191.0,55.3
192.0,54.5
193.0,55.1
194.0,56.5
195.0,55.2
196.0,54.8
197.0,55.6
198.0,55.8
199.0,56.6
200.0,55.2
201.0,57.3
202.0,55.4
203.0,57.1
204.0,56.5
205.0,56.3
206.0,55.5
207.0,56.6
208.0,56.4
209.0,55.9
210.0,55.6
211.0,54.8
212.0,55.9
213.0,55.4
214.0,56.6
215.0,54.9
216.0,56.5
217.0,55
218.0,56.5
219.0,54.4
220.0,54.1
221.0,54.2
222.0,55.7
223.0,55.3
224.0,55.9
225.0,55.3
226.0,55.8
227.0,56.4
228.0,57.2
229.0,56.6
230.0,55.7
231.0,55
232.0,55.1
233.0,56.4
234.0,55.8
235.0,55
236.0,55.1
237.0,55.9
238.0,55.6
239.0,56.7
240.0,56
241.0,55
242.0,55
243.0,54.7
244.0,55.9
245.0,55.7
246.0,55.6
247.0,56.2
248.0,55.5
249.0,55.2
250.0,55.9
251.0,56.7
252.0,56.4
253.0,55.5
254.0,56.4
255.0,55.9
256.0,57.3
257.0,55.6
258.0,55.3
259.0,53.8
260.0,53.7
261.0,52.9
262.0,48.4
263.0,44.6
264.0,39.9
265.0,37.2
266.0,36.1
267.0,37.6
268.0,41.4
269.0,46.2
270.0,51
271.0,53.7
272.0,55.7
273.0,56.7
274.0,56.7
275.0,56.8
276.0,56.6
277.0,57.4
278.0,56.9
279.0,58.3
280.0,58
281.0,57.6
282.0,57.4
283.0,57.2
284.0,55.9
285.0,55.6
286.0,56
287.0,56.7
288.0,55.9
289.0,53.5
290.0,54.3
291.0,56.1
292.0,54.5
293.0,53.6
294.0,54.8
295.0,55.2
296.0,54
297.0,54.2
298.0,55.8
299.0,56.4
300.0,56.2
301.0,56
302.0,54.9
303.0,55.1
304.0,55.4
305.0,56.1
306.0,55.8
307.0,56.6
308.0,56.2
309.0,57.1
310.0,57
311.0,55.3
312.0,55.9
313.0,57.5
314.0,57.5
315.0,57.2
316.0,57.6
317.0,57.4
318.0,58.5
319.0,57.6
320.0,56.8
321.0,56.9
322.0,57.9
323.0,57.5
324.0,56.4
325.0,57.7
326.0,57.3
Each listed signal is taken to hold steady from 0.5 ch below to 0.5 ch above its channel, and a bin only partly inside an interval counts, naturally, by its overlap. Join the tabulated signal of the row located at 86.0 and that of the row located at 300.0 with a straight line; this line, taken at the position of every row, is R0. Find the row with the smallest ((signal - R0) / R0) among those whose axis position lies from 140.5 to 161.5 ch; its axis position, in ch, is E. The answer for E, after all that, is 160.0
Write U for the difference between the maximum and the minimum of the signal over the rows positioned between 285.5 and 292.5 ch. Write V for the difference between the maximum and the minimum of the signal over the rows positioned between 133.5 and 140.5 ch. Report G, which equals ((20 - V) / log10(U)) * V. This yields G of 74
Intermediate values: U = 3.2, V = 2.10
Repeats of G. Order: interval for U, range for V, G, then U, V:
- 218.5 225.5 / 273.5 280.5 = 122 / 1.8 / 1.70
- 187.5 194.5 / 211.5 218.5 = 75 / 2.6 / 1.70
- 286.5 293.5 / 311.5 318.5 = 90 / 3.2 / 2.60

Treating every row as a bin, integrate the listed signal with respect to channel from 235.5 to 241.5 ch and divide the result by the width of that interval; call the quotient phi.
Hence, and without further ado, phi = 55.7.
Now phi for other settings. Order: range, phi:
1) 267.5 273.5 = 50.8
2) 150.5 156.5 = 55.4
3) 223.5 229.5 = 56.2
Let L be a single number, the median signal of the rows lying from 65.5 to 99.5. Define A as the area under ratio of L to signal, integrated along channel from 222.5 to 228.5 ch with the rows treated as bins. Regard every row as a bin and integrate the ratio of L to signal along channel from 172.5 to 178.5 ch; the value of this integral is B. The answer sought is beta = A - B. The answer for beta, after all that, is -0.3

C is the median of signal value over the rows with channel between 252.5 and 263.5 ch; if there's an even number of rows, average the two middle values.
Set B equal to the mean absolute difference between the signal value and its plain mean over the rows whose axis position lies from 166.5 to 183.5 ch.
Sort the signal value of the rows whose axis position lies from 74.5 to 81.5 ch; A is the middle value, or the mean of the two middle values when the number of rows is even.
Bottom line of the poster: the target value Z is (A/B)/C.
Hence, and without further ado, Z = 1.8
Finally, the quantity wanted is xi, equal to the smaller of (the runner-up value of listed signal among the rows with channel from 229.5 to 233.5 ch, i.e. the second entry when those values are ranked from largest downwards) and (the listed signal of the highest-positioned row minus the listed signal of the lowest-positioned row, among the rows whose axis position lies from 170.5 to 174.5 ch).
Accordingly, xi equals 0.9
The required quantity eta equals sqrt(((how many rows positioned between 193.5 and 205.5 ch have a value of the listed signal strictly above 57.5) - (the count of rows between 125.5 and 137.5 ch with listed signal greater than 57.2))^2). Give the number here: 12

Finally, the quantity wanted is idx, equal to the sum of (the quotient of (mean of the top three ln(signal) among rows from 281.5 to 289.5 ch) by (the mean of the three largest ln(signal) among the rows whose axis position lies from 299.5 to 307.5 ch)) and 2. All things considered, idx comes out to 3.00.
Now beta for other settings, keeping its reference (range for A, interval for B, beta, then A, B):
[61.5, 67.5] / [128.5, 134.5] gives 0.3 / 5.91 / 5.62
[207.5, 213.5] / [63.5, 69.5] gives 0.1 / 6.05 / 5.97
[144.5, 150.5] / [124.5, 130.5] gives 0.2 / 5.92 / 5.68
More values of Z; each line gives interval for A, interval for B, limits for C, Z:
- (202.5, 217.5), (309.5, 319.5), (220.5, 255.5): 1.5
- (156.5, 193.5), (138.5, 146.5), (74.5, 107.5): 1.2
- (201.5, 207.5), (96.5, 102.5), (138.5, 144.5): 0.4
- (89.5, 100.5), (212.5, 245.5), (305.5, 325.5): 1.2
